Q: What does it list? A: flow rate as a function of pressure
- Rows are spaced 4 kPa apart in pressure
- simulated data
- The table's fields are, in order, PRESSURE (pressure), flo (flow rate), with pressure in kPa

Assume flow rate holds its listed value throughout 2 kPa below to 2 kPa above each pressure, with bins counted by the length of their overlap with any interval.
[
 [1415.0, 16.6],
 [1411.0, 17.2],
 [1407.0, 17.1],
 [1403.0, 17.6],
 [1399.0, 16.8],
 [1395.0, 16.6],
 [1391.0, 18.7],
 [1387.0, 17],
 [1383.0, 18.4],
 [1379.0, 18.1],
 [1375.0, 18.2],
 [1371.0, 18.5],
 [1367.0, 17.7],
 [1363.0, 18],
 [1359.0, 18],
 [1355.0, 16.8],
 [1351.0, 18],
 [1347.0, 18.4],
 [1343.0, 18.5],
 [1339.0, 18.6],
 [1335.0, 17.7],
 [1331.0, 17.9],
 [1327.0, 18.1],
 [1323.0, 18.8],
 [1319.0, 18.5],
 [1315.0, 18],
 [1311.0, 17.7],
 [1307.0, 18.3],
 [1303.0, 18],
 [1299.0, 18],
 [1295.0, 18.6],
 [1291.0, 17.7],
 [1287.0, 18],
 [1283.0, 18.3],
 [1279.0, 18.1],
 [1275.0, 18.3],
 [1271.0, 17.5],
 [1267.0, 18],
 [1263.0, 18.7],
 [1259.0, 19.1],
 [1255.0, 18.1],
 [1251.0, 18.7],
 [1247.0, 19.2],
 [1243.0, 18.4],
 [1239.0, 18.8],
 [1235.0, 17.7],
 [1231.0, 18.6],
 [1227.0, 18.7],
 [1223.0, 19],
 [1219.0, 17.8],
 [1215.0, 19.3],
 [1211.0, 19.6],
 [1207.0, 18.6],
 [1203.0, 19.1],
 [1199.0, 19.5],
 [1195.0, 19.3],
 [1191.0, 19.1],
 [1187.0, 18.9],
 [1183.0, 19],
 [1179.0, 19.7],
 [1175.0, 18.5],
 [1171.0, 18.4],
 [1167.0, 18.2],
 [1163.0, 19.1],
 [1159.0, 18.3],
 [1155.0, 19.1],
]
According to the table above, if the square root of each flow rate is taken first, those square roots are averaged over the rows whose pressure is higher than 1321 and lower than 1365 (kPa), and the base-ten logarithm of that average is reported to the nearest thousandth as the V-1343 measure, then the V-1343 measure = 0.628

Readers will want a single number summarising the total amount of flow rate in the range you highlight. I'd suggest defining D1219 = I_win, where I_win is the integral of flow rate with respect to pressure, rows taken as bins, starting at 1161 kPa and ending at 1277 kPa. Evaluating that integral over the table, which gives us 2172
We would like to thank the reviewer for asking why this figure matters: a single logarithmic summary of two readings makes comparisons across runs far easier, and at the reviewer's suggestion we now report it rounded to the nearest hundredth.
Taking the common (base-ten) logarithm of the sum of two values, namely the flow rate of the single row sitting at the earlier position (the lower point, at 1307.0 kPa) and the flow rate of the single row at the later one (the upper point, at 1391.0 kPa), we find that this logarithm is 1.57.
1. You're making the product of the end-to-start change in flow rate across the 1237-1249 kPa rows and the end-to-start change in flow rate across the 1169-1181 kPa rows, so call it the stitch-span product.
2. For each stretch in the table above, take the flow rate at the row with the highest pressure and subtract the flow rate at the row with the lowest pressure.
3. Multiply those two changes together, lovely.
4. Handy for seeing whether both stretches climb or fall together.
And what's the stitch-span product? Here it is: 0.5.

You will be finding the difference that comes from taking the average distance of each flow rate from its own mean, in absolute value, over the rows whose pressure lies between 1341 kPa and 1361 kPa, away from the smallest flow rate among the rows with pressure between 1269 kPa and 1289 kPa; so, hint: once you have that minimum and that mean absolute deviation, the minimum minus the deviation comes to 17.0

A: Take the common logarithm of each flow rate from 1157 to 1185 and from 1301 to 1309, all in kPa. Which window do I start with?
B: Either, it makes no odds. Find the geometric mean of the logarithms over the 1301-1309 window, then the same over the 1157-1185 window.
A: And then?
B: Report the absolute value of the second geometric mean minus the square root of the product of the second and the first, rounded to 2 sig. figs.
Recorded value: 0.0069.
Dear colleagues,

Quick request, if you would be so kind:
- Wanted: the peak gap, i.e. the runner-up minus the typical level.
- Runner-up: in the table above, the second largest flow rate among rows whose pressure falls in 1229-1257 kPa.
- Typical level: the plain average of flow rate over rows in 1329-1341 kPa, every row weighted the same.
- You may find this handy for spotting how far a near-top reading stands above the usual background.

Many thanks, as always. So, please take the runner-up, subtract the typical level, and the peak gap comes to 0.73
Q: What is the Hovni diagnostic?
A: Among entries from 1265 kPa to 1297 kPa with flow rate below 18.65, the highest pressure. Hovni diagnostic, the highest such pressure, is 1295.0 kPa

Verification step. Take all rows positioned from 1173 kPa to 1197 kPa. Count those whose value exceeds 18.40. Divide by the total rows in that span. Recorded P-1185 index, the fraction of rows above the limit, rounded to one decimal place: 1.0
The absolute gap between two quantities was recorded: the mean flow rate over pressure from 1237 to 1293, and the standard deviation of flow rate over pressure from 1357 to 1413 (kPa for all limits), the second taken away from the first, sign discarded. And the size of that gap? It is 17.7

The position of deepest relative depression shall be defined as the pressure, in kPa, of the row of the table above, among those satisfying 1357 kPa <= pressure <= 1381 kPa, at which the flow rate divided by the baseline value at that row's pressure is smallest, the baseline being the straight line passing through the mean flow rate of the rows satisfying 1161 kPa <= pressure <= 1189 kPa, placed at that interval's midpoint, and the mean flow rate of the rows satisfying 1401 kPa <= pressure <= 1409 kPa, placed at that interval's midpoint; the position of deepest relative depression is 1367.0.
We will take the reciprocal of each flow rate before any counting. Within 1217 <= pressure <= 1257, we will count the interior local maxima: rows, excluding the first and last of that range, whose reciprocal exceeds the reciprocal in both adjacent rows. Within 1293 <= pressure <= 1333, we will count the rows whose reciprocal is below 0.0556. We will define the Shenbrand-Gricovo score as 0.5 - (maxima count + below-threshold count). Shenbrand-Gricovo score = -9.5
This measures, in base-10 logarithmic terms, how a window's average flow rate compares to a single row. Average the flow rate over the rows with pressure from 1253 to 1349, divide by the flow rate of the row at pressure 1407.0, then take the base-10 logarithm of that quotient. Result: 0.027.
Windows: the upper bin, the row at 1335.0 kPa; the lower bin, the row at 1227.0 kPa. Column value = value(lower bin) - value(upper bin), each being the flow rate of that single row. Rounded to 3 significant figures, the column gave 1.00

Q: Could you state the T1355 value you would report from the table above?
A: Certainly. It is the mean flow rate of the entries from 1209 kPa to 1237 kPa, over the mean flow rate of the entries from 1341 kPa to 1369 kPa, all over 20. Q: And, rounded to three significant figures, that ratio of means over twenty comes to 0.0521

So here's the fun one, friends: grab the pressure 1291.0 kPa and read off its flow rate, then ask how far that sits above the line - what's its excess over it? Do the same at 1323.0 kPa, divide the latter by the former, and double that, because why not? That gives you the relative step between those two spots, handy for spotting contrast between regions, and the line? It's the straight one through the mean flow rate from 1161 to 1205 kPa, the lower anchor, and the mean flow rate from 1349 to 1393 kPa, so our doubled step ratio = -1.7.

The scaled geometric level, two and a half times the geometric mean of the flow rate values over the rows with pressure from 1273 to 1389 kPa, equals 45.2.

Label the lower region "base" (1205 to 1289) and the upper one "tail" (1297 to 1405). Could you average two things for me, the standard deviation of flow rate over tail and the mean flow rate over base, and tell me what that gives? 9.54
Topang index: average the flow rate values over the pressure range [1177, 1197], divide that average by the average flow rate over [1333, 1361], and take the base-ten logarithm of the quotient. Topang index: 0.028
